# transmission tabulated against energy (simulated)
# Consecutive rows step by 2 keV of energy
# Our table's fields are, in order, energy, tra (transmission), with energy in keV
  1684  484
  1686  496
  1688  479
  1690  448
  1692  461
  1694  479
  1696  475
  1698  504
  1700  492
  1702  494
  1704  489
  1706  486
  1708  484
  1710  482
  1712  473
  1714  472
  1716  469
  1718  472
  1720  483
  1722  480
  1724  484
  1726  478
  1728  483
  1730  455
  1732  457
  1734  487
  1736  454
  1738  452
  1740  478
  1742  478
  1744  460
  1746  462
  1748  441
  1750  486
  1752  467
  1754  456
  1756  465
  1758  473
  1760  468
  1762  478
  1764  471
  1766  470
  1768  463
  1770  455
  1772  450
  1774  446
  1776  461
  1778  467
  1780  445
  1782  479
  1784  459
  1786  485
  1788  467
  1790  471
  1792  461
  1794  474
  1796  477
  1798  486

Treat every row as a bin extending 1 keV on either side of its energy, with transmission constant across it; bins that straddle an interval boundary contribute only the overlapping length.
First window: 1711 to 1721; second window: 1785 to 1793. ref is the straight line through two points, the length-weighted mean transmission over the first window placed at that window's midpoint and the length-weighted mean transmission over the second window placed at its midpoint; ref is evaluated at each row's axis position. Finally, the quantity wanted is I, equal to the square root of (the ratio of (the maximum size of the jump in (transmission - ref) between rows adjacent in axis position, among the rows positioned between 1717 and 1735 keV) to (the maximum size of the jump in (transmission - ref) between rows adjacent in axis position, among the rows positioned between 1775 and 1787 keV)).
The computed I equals 0.94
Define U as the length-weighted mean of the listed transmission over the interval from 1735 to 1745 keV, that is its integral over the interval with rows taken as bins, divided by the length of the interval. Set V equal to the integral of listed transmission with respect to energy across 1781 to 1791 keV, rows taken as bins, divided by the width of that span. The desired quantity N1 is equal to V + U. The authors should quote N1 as 937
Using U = 464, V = 472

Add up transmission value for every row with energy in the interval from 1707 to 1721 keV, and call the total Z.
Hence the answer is 3335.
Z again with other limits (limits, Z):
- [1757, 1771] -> 3278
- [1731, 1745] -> 3266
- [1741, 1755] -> 3250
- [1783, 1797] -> 3294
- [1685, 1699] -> 3342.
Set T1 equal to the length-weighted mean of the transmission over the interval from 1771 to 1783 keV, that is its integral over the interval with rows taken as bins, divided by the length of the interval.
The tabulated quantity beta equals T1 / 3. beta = 152.7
